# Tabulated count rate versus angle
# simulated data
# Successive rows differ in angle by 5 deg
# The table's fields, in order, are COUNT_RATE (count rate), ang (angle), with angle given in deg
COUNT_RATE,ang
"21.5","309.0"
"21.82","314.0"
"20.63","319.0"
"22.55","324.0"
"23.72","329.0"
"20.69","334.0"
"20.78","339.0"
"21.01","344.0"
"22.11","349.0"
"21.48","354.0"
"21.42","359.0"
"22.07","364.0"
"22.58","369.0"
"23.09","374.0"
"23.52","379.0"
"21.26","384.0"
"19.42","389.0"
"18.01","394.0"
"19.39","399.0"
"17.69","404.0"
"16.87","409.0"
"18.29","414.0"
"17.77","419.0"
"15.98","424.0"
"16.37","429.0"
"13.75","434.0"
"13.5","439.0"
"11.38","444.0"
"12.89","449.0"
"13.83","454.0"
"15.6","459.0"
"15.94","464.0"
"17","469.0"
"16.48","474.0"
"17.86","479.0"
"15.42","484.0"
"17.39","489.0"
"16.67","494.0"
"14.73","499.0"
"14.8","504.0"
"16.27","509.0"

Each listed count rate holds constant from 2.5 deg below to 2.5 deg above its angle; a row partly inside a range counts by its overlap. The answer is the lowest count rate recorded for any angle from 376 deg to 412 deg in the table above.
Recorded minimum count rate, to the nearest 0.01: 16.87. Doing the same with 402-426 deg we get 15.98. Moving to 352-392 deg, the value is 19.42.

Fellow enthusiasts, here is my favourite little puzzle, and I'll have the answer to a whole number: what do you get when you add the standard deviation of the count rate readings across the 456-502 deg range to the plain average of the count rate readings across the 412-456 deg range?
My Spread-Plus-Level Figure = 16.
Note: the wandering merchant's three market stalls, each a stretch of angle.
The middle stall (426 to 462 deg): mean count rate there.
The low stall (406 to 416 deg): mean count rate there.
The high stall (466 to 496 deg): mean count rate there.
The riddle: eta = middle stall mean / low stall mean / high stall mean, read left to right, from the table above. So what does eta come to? 0.047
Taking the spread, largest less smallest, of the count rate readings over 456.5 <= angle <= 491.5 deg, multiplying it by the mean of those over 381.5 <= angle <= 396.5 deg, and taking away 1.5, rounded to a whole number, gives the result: 46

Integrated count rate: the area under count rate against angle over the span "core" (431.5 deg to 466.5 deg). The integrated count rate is 484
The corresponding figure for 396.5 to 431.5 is 612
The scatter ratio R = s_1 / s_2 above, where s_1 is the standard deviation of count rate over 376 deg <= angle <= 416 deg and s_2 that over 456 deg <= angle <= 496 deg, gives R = 2.5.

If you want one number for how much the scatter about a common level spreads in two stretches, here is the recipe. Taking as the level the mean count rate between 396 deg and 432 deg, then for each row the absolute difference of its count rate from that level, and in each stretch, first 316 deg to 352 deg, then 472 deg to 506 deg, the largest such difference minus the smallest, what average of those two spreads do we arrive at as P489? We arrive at 2.9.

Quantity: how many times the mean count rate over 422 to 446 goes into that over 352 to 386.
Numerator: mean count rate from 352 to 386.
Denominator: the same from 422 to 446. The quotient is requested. 1.56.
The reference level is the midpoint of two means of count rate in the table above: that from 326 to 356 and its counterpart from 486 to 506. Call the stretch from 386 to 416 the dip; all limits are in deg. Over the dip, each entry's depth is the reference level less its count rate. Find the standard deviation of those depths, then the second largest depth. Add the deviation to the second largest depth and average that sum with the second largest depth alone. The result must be 2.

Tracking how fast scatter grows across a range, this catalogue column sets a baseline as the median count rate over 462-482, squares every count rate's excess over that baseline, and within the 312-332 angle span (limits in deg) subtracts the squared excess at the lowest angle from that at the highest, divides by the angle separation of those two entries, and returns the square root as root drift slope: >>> 1.2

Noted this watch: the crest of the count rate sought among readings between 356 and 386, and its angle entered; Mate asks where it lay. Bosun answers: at 379.0 deg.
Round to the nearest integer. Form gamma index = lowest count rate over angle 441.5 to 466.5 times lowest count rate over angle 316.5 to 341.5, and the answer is 235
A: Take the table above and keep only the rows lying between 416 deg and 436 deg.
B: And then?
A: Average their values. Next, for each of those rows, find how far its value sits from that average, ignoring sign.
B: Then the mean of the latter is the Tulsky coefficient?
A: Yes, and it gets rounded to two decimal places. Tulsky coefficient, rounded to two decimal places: 1.11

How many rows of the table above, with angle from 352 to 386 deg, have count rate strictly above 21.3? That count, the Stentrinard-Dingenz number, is 6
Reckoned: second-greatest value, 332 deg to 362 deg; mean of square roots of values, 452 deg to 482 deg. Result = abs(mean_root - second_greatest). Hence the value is 17.5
